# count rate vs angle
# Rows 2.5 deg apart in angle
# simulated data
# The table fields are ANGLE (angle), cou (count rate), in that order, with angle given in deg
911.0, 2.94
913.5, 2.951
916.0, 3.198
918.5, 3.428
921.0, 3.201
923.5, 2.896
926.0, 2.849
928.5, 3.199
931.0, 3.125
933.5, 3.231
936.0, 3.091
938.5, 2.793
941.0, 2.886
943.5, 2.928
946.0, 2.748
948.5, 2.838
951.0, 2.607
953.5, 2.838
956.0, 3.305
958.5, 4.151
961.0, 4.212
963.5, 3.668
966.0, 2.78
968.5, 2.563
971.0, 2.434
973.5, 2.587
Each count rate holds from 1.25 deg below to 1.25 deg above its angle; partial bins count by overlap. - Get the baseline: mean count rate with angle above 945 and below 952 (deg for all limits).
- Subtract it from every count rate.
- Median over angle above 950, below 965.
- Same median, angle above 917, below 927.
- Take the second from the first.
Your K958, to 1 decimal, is 0.4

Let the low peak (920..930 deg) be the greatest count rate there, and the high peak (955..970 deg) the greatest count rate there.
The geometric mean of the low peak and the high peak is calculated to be 3.67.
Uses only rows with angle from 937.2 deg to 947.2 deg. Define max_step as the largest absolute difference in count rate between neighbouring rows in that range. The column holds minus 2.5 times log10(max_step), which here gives 1.9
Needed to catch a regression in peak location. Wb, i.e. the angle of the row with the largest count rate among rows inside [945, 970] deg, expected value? 961.0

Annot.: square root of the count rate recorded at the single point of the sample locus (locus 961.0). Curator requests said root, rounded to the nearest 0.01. 2.05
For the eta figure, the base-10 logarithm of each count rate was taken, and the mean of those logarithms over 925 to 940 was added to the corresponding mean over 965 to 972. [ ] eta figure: 0.896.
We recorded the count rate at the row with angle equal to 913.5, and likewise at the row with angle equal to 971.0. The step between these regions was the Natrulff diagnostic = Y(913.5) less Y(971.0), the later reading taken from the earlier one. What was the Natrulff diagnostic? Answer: 0.52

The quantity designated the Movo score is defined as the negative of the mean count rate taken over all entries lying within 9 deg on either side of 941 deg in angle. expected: -2.93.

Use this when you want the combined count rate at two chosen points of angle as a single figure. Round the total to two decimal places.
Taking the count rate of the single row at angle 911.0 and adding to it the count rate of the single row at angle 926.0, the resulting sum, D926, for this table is 5.79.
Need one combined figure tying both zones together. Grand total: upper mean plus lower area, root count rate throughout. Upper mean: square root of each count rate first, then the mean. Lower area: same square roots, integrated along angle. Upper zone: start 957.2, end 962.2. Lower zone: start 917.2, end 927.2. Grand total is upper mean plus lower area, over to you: 20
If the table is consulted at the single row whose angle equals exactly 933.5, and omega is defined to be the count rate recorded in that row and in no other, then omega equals 3.231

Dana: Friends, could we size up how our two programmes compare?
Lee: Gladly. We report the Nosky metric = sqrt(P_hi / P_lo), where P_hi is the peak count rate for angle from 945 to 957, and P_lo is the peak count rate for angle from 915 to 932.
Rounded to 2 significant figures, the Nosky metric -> 0.98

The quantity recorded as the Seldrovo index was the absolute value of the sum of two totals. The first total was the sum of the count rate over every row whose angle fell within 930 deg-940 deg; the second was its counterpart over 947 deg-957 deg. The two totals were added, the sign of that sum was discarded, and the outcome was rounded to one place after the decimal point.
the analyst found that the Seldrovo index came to 23.8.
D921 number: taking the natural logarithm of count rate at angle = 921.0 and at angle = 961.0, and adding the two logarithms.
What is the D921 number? 2.60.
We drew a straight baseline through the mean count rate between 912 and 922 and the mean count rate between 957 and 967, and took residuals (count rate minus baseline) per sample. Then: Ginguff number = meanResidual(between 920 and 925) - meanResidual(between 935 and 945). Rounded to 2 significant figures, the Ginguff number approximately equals 0.32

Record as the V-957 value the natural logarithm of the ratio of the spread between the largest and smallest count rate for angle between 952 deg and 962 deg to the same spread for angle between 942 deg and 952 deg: 1.5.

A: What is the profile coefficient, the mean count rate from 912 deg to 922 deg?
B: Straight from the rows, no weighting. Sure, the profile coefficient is 3.19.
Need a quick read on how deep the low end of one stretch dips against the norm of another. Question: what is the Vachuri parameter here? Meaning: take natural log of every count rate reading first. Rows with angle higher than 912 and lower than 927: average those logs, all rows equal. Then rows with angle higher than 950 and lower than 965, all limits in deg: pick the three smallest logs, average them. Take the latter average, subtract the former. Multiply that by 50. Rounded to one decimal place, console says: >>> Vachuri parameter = -3.0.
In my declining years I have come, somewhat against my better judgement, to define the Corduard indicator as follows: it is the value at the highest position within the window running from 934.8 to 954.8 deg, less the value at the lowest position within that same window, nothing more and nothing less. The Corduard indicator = -0.25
